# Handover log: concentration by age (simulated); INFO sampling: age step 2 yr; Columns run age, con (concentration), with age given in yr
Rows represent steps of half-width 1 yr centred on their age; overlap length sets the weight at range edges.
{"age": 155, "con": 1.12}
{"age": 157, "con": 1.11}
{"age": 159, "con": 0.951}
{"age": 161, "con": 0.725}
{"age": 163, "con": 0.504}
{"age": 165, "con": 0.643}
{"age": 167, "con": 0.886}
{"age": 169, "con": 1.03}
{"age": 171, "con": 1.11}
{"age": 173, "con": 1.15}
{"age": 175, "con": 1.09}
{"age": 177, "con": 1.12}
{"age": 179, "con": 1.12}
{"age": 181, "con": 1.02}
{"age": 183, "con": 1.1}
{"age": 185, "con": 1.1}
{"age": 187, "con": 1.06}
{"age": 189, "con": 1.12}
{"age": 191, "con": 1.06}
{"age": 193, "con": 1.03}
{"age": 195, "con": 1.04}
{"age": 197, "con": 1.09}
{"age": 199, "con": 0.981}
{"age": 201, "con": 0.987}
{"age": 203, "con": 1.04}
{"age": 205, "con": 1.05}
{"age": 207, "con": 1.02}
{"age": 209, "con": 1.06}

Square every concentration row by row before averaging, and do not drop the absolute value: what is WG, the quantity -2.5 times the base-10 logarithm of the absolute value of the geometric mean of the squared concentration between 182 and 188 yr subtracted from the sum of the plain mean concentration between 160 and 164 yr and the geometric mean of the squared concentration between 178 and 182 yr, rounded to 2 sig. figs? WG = 0.60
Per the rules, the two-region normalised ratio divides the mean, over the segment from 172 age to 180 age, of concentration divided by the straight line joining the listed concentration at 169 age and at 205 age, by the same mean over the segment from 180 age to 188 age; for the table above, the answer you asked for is 1.05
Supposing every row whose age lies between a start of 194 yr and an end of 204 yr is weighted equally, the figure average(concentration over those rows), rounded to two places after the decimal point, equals 1.03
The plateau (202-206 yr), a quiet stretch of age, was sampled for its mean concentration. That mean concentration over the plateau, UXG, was 1.045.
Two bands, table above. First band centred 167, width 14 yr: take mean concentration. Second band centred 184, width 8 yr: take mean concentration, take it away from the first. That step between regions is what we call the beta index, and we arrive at -0.2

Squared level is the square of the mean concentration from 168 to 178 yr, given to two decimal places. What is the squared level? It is 1.21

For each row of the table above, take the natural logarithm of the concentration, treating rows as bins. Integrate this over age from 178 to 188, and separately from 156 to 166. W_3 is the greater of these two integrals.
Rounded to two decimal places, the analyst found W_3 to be 0.76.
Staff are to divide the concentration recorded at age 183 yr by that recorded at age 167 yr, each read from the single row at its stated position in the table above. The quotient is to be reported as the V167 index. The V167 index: 1.24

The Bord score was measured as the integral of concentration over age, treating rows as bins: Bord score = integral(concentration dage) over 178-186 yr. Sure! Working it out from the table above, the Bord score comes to 8.68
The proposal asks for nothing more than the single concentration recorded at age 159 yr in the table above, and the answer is 0.951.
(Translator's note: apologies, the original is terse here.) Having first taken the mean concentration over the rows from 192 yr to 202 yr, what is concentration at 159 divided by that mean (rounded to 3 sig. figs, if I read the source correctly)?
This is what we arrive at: 0.927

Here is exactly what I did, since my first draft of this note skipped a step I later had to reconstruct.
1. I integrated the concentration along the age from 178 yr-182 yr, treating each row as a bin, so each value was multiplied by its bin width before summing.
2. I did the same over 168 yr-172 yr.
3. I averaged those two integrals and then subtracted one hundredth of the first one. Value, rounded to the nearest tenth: 4.2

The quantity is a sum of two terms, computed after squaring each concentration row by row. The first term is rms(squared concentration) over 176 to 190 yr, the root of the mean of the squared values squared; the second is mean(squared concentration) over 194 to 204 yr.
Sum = 2.3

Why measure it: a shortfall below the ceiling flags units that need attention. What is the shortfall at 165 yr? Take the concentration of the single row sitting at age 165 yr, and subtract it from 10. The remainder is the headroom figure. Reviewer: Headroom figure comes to 9.36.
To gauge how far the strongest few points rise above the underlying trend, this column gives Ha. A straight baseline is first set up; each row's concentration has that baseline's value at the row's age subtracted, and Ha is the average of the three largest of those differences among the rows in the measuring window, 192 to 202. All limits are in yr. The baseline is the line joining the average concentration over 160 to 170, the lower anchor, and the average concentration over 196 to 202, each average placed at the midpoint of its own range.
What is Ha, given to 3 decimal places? 0.065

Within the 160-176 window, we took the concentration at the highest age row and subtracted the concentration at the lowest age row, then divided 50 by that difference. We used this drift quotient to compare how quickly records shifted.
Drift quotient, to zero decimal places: 137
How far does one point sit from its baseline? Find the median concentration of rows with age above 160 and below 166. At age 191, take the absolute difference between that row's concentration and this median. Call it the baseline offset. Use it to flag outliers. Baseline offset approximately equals 0.42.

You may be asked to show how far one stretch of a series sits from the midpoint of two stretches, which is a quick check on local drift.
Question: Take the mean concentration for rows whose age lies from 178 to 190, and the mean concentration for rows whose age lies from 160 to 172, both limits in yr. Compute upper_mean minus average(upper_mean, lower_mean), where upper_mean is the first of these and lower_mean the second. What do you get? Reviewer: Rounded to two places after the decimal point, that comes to 0.14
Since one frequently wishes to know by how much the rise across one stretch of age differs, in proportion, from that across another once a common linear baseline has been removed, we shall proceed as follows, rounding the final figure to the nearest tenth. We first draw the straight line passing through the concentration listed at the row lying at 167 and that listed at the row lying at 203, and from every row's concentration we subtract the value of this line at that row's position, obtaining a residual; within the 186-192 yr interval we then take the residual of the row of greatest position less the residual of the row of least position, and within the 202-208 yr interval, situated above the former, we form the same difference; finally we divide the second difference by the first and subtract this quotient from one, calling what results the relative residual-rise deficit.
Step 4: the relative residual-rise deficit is -1.2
